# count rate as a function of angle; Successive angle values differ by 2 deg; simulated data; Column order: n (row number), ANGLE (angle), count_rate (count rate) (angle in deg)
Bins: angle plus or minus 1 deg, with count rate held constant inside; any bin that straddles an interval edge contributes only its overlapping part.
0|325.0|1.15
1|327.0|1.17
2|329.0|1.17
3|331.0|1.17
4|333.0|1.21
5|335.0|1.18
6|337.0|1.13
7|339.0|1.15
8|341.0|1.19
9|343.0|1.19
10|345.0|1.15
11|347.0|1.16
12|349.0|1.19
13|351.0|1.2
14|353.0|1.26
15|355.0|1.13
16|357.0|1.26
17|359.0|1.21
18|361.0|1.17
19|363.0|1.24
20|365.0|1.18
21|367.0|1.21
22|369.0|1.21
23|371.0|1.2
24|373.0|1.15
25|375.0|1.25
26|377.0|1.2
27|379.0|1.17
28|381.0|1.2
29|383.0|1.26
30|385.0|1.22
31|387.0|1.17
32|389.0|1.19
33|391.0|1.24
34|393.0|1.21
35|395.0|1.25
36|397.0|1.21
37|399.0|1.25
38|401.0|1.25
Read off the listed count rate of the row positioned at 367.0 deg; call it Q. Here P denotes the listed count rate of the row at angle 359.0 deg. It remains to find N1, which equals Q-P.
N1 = 0.00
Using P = 1.21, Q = 1.21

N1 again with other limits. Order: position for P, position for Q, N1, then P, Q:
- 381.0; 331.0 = -0.03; 1.2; 1.17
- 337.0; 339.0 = 0.02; 1.13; 1.15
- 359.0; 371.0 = -0.01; 1.21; 1.2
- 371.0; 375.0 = 0.05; 1.2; 1.25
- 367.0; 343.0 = -0.02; 1.21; 1.19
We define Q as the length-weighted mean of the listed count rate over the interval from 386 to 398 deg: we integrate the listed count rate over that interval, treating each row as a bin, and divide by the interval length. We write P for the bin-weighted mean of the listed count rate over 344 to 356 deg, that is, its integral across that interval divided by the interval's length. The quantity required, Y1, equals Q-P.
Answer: 0.03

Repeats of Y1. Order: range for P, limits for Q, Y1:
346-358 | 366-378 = 0.00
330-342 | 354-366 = 0.03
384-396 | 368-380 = -0.02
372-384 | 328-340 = -0.04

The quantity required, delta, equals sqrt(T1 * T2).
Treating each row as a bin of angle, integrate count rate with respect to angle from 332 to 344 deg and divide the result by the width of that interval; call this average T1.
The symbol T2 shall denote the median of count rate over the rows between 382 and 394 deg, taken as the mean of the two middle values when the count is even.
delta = 1.195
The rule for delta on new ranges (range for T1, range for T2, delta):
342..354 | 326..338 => 1.181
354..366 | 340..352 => 1.194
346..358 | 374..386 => 1.205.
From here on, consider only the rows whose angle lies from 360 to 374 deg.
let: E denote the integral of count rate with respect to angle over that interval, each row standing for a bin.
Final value 17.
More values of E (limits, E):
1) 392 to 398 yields 7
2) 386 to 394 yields 10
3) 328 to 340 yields 14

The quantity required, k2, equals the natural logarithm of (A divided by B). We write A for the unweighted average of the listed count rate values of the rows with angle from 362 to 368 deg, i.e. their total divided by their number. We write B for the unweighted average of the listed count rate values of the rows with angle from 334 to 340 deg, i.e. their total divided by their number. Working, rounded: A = 1.21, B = 1.15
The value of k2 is 0.05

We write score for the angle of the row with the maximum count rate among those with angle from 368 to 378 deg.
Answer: 375.0 deg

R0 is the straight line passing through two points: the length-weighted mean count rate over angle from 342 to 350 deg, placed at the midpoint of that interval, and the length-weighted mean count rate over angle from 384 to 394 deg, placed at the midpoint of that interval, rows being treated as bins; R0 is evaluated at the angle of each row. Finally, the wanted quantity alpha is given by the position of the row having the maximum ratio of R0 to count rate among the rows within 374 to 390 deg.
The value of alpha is 387.0 deg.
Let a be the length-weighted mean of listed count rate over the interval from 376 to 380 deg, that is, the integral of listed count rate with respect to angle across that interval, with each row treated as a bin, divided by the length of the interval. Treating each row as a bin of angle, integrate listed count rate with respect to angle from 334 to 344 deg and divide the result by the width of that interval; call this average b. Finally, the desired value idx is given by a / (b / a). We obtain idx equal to 1.20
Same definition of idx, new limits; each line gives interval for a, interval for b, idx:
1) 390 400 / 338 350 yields 1.30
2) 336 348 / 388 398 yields 1.11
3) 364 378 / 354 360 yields 1.20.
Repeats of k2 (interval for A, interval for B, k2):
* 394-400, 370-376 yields 0.03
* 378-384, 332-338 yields 0.03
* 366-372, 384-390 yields 0.01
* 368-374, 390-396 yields -0.04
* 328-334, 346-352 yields 0.00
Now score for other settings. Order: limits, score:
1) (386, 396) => 395.0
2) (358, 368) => 363.0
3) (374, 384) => 383.0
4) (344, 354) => 353.0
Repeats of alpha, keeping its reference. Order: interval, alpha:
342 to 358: 355.0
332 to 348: 337.0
